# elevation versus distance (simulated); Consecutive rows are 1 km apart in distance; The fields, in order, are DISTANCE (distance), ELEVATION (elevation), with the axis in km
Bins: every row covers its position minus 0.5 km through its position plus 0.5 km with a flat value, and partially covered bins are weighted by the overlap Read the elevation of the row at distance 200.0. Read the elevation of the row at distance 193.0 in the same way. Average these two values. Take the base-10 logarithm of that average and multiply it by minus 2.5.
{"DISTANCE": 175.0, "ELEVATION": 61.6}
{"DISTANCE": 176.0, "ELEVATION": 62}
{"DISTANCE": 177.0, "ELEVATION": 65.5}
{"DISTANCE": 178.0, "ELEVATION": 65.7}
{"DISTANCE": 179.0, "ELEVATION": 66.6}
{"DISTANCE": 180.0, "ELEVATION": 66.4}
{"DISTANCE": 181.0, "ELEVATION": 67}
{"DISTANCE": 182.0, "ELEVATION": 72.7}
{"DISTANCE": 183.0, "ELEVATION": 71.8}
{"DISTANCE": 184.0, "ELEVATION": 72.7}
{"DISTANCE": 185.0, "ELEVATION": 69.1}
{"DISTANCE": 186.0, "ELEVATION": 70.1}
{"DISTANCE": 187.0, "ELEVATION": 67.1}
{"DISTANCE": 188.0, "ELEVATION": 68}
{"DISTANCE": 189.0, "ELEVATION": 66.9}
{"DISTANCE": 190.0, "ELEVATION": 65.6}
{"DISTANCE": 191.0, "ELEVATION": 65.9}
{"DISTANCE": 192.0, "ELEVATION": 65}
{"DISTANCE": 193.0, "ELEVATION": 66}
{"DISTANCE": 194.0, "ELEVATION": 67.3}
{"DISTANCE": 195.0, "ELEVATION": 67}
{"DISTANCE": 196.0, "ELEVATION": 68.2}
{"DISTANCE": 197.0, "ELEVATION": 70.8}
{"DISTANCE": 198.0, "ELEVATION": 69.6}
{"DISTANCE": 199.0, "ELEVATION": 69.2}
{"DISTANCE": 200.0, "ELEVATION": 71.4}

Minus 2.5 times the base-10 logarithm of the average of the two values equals -4.592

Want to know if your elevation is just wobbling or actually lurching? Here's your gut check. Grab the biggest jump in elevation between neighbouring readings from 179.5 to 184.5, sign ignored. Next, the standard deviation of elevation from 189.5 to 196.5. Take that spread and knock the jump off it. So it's -5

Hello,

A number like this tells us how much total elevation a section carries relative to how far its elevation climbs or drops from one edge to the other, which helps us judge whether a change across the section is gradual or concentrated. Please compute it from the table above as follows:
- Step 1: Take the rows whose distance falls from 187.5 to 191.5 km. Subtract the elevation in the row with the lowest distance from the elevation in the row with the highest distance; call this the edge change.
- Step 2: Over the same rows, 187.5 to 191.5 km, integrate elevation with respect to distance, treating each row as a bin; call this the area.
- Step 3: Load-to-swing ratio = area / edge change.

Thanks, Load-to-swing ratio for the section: -127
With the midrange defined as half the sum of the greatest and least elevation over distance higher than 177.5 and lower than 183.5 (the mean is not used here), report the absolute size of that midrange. 69.2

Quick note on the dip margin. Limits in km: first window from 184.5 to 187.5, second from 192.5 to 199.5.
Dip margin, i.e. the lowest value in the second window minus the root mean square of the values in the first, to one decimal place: -2.8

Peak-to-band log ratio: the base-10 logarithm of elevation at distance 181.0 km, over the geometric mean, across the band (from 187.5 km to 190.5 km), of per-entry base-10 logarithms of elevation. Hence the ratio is 1.001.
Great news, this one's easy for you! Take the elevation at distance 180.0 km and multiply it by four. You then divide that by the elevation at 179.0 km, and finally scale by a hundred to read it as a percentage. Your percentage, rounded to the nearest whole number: 399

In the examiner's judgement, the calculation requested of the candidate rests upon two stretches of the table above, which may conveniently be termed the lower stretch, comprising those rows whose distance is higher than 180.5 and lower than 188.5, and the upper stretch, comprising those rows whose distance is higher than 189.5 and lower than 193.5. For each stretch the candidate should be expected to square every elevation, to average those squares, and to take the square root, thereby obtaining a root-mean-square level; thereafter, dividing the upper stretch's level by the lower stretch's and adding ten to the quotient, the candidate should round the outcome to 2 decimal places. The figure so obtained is 10.94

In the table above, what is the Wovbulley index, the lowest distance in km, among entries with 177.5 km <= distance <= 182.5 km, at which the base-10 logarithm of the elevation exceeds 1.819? 179.0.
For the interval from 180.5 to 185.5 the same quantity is 181.0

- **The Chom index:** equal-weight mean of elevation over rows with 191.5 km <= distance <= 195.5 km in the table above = 66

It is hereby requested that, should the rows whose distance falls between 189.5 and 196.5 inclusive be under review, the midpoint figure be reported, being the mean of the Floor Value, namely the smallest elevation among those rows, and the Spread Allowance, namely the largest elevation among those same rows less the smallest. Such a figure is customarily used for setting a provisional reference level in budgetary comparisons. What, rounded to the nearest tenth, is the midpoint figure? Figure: 34.1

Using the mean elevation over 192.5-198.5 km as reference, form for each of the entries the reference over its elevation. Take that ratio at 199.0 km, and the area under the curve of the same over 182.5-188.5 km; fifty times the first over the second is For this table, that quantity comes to 8.40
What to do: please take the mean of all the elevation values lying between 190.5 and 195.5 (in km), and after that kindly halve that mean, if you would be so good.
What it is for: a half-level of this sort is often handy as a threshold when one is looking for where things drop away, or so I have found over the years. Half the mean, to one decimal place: 33.1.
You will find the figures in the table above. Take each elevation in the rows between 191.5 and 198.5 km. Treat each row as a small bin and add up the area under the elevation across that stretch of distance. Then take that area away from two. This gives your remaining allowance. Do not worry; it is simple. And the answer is -472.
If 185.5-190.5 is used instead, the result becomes -336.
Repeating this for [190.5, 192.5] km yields -129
